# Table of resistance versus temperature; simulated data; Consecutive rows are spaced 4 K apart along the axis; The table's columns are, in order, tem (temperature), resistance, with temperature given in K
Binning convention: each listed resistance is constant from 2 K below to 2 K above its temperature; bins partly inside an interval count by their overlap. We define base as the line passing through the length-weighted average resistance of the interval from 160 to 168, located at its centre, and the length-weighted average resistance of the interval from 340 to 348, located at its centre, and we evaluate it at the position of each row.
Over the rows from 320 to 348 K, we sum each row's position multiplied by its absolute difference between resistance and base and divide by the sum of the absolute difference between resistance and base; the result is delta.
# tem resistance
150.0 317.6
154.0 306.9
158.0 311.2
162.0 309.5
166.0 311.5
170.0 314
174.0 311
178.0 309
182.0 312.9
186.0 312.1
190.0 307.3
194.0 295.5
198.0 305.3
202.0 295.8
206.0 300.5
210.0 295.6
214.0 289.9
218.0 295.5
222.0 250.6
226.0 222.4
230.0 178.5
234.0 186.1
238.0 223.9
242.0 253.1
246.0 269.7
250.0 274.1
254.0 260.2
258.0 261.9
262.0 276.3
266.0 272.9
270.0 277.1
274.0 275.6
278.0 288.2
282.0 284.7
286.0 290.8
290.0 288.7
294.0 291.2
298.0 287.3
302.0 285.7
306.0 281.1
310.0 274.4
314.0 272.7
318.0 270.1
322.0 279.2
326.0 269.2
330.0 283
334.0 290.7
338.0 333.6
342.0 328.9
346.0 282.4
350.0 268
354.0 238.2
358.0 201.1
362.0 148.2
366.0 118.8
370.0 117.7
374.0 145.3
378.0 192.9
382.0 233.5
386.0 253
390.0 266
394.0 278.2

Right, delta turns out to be 333.2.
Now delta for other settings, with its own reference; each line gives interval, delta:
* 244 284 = 261.8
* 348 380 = 366.5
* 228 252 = 236.7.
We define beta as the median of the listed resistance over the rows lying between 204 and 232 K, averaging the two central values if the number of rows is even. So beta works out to 290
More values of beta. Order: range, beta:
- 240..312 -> 277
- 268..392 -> 276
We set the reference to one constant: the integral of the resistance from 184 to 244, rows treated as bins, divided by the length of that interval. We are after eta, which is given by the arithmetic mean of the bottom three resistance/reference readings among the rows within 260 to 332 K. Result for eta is 1.01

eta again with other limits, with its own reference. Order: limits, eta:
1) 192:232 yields 0.81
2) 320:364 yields 0.73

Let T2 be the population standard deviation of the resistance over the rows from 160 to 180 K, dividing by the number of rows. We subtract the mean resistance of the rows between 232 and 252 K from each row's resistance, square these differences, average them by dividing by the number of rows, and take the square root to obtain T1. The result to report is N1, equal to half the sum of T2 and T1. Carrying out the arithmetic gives 17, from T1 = 33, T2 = 2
